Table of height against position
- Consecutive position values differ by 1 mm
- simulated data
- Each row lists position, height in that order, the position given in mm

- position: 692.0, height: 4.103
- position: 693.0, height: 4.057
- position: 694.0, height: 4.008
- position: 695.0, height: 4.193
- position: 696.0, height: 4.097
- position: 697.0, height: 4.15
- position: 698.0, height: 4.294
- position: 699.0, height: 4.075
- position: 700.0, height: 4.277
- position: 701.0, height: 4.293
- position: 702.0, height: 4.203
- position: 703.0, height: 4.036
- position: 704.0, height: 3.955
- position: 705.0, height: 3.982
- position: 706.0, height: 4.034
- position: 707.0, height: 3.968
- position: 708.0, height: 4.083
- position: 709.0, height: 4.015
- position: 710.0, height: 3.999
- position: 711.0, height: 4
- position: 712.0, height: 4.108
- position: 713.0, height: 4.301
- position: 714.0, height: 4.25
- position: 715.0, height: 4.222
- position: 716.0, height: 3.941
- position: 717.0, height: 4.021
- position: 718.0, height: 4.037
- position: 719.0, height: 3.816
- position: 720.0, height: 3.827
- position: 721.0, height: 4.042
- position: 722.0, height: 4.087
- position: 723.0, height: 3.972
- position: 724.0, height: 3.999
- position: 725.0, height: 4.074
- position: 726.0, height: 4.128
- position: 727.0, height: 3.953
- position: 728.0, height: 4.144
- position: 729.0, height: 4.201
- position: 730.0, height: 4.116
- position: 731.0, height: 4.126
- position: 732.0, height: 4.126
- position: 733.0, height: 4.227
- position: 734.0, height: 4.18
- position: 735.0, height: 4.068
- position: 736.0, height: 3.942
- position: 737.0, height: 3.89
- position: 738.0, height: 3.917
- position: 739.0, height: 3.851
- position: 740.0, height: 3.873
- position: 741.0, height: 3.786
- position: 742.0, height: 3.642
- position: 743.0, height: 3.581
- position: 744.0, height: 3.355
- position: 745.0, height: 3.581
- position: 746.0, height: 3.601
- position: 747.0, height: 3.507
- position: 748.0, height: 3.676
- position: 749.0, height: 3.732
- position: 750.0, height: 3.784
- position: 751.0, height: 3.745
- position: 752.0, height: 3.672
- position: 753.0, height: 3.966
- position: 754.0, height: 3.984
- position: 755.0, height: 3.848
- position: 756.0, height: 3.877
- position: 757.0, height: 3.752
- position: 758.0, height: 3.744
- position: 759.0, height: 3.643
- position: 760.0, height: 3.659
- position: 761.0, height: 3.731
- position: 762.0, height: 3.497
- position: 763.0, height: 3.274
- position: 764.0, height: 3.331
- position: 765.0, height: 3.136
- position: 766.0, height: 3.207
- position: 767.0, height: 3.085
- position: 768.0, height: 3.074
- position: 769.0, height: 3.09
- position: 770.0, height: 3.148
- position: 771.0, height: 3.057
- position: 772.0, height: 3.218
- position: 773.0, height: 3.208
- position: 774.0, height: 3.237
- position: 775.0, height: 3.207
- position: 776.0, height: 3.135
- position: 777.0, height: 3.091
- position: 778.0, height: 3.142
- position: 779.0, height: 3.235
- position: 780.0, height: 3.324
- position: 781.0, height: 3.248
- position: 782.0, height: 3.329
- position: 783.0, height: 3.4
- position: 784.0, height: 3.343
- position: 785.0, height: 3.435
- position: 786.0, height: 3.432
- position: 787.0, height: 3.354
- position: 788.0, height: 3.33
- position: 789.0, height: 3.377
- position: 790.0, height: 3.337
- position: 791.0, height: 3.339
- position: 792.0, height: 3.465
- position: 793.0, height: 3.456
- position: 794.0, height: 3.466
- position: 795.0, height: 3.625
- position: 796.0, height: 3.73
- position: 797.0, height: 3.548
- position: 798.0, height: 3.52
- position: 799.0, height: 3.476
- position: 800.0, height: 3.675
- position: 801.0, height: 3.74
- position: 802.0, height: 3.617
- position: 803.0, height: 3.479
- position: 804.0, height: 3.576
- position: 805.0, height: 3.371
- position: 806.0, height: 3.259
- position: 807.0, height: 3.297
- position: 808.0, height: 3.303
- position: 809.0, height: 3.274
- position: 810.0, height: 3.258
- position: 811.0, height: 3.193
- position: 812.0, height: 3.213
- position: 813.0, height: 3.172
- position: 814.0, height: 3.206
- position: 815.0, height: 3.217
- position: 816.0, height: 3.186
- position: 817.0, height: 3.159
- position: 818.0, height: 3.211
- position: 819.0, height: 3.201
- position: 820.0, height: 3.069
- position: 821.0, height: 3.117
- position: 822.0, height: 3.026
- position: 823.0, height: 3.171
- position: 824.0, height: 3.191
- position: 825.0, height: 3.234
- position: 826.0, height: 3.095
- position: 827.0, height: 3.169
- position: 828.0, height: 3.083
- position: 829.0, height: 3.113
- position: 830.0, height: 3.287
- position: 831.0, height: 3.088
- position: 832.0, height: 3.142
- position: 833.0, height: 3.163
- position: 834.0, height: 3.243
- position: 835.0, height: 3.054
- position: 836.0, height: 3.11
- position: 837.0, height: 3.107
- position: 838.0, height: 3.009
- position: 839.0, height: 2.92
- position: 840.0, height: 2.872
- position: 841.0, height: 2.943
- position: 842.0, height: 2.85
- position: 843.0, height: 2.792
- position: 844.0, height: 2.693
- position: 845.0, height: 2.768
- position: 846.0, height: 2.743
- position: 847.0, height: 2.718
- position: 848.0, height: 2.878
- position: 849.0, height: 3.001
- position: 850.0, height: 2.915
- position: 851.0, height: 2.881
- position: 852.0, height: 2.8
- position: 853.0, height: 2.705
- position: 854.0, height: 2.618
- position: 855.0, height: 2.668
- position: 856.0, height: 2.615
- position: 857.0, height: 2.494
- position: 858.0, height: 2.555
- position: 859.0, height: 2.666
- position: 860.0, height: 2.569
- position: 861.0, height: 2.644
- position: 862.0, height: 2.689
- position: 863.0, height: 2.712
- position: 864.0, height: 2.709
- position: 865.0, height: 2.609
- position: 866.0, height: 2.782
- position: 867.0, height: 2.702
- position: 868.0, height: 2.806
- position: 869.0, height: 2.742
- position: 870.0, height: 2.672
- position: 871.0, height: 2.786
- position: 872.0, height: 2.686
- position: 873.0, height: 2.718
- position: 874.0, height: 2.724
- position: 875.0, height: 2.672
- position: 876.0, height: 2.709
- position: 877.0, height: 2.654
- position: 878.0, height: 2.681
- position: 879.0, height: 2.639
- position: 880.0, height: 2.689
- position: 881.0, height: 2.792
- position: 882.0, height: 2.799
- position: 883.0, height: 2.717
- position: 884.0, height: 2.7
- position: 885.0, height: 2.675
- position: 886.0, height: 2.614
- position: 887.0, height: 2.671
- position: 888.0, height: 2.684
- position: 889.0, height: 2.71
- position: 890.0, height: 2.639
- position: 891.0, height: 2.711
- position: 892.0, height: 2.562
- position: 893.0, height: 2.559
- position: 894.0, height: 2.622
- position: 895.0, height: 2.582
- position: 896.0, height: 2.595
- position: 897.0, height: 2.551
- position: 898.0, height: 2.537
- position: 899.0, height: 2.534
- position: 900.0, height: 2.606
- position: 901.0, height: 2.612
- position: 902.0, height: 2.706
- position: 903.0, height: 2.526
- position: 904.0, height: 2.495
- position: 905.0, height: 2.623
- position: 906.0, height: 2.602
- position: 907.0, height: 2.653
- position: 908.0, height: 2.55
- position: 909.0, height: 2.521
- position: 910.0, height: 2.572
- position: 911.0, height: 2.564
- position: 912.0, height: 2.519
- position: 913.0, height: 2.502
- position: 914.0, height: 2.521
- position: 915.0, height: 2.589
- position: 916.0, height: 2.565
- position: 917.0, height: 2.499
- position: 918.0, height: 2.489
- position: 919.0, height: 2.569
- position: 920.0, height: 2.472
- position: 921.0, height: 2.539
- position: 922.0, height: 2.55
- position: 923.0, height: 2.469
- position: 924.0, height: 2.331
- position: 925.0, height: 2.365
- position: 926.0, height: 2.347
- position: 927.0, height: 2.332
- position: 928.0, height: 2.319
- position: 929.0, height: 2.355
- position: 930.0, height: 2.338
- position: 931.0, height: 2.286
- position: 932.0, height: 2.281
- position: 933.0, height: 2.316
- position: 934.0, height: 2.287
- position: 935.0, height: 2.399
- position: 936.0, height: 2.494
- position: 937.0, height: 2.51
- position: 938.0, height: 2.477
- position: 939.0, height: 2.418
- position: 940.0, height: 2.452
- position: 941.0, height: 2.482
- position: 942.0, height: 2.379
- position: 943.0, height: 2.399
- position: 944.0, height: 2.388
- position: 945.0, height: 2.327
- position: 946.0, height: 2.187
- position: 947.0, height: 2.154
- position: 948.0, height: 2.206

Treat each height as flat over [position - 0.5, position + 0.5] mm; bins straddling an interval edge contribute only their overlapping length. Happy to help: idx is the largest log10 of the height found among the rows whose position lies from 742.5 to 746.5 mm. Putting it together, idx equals 0.556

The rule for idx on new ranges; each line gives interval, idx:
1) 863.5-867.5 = 0.444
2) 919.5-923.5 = 0.407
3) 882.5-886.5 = 0.434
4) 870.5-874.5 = 0.445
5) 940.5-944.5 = 0.395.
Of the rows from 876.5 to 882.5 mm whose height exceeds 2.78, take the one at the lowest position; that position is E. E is 881.0 mm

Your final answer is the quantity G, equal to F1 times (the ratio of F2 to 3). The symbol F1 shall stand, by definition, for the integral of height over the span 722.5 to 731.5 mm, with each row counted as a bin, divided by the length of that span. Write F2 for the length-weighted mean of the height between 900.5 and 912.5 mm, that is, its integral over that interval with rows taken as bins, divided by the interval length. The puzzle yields 3.5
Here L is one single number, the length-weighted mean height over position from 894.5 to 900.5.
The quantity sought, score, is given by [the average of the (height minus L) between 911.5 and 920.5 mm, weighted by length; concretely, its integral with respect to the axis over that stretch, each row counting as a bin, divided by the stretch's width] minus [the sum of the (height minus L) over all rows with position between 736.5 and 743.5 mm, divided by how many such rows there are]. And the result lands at -1.3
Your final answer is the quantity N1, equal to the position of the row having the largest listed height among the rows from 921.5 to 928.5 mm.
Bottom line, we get 922.0 mm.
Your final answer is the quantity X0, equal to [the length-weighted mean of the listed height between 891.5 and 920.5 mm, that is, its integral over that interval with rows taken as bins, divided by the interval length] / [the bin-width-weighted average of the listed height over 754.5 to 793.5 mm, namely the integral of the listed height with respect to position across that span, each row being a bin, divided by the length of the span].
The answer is 0.8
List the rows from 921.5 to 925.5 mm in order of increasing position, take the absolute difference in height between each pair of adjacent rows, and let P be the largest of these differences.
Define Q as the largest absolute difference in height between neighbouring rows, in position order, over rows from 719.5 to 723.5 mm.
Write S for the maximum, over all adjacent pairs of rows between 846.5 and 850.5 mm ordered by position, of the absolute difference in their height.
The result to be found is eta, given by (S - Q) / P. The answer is -0.4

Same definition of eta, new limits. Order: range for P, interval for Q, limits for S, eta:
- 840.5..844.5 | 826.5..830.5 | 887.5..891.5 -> -1.0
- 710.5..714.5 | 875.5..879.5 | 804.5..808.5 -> 0.3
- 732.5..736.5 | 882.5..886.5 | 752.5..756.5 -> 0.6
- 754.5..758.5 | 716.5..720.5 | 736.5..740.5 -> -1.2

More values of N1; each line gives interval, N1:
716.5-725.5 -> 722.0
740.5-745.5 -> 741.0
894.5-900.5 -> 900.0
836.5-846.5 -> 837.0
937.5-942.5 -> 941.0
